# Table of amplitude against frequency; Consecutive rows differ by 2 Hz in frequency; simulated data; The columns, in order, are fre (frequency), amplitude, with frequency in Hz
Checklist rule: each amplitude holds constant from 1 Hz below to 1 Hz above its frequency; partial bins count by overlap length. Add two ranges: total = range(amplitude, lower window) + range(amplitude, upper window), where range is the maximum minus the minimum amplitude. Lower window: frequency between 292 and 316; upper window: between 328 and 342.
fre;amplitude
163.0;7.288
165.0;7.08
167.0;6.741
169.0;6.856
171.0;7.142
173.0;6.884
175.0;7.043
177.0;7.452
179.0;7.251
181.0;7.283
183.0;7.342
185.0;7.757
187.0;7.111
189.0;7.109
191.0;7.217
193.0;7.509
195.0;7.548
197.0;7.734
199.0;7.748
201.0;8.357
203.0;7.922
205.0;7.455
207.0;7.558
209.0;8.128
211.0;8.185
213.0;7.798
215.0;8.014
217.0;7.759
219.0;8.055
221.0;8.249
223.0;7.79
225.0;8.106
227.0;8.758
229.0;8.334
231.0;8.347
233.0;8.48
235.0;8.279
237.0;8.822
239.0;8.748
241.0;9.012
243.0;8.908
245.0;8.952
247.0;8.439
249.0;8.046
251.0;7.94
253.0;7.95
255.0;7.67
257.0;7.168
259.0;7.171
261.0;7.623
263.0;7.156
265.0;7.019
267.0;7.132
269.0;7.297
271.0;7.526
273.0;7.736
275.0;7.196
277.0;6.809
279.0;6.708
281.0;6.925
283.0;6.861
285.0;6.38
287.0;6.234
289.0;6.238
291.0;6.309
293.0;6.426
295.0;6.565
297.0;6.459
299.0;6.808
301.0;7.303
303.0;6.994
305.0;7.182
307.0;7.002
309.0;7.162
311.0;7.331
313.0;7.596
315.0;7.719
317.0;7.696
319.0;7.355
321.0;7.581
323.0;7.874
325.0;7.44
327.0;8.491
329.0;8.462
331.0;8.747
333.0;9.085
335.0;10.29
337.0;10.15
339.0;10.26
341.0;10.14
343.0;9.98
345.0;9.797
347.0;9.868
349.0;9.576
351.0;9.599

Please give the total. 3.1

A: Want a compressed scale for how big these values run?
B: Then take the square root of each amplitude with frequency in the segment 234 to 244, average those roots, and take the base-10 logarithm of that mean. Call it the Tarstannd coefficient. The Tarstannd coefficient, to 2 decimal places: 0.47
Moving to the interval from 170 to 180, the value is 0.43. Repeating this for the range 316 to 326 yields 0.44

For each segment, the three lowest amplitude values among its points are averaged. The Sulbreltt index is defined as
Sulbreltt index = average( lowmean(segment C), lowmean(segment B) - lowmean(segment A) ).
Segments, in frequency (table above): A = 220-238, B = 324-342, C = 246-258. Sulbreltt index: 3.84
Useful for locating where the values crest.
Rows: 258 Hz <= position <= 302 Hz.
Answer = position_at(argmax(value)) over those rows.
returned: 273.0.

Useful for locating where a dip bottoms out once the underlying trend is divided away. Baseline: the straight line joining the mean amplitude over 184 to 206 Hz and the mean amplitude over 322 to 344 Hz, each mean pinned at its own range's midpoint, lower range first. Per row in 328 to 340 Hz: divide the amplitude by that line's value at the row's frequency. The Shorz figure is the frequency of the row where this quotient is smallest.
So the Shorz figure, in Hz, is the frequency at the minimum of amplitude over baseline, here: 329.0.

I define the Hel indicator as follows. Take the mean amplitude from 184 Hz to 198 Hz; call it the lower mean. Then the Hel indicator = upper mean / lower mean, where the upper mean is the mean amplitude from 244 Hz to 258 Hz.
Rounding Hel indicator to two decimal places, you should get 1.08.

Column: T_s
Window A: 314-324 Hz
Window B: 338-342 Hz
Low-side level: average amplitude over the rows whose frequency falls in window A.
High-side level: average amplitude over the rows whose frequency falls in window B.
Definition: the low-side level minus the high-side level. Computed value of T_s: -2.6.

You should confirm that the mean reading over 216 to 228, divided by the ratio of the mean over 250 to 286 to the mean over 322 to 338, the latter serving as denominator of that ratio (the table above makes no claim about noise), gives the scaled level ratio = 10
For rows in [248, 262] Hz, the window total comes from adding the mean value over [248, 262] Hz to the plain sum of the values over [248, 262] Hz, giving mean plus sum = 61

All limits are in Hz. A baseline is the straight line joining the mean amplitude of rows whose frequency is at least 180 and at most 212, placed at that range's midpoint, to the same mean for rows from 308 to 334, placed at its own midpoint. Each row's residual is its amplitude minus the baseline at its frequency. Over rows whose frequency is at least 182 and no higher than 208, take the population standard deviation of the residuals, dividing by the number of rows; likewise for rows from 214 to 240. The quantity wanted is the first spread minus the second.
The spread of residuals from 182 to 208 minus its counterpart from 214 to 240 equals 0.0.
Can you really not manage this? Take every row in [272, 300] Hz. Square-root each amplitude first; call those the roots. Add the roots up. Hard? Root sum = 36.2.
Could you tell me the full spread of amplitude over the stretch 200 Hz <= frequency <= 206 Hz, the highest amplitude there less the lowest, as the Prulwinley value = 0.90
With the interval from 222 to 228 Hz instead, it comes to 0.97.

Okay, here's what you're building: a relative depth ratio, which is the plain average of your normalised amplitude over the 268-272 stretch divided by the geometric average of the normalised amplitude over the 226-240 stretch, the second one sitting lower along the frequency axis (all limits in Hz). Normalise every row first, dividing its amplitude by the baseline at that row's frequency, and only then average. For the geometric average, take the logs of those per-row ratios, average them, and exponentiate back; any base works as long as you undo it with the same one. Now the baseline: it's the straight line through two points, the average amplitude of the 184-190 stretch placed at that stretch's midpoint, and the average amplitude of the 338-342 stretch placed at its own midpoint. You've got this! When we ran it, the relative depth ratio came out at 0.80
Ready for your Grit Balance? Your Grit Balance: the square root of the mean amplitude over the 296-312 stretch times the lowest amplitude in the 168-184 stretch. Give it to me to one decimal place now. 6.9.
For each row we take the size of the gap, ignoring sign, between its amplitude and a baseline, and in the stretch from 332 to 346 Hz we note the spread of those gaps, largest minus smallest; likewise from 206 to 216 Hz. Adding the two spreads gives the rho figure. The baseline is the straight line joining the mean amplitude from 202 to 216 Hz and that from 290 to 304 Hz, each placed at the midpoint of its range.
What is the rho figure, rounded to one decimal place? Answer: 1.6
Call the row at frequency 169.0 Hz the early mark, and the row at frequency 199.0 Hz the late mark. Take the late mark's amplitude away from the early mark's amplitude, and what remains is -0.89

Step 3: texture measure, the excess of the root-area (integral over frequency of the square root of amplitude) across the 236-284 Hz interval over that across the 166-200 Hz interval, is 41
